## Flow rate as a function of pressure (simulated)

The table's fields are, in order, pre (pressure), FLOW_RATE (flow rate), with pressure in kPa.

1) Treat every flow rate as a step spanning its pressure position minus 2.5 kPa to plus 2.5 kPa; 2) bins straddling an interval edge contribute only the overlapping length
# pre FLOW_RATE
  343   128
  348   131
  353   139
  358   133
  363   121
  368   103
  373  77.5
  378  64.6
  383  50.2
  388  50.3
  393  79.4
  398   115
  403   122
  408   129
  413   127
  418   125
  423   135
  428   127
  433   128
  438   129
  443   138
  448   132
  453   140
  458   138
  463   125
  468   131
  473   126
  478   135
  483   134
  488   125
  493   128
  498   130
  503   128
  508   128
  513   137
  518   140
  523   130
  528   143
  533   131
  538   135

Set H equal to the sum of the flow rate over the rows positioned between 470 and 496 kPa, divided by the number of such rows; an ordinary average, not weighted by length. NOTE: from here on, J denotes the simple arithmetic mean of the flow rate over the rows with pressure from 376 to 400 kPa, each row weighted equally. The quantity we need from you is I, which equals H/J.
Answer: 1.80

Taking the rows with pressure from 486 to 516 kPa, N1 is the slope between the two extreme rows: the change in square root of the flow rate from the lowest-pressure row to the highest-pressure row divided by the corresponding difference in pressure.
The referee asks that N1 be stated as 0.02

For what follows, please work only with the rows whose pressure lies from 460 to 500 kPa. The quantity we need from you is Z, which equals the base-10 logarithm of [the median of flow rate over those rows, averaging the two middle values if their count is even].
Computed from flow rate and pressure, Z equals 2.11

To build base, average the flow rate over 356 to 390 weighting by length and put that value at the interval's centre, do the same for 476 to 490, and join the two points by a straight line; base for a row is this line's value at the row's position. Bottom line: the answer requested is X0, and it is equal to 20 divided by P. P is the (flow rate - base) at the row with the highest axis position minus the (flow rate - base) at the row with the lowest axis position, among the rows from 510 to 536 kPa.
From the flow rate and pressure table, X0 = -1.4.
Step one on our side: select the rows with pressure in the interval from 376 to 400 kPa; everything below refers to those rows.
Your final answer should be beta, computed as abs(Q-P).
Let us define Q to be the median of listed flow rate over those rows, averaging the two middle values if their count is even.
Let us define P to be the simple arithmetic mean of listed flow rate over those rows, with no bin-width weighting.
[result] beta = 7.3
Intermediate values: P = 72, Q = 65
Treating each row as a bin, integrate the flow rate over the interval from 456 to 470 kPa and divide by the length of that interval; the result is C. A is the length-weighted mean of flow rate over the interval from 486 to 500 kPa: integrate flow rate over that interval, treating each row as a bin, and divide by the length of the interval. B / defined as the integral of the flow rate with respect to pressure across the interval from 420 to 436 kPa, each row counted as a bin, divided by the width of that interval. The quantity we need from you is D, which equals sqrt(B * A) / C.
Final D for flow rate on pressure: 0.98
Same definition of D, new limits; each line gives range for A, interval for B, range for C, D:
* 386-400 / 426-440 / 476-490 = 0.78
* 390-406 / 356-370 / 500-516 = 0.85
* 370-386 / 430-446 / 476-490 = 0.70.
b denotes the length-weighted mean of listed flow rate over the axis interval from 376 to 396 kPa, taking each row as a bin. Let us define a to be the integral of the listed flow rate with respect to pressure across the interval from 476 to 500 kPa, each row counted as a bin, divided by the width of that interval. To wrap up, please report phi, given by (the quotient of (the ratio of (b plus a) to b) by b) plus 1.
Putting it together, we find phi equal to 1.05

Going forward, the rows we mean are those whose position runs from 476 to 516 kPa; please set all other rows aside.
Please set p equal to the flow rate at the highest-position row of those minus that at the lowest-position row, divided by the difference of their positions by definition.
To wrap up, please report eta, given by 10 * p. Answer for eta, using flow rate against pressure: 0.6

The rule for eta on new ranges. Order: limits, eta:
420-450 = -1.2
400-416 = 5.0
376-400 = 25.2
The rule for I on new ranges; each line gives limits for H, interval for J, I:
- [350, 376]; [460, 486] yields 0.88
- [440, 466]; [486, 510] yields 1.05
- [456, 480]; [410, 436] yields 1.02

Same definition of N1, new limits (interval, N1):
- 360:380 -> -0.20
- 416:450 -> 0.01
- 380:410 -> 0.17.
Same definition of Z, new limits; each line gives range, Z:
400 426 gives 2.10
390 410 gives 2.07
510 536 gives 2.14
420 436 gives 2.11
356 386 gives 1.96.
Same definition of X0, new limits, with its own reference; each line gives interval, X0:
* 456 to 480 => -1.8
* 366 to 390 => -0.3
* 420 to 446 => -3.7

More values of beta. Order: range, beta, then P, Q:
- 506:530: 1.4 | 136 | 137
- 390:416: 7.5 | 114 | 122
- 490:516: 2.2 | 130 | 128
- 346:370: 5.6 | 125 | 131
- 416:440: 0.8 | 129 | 128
